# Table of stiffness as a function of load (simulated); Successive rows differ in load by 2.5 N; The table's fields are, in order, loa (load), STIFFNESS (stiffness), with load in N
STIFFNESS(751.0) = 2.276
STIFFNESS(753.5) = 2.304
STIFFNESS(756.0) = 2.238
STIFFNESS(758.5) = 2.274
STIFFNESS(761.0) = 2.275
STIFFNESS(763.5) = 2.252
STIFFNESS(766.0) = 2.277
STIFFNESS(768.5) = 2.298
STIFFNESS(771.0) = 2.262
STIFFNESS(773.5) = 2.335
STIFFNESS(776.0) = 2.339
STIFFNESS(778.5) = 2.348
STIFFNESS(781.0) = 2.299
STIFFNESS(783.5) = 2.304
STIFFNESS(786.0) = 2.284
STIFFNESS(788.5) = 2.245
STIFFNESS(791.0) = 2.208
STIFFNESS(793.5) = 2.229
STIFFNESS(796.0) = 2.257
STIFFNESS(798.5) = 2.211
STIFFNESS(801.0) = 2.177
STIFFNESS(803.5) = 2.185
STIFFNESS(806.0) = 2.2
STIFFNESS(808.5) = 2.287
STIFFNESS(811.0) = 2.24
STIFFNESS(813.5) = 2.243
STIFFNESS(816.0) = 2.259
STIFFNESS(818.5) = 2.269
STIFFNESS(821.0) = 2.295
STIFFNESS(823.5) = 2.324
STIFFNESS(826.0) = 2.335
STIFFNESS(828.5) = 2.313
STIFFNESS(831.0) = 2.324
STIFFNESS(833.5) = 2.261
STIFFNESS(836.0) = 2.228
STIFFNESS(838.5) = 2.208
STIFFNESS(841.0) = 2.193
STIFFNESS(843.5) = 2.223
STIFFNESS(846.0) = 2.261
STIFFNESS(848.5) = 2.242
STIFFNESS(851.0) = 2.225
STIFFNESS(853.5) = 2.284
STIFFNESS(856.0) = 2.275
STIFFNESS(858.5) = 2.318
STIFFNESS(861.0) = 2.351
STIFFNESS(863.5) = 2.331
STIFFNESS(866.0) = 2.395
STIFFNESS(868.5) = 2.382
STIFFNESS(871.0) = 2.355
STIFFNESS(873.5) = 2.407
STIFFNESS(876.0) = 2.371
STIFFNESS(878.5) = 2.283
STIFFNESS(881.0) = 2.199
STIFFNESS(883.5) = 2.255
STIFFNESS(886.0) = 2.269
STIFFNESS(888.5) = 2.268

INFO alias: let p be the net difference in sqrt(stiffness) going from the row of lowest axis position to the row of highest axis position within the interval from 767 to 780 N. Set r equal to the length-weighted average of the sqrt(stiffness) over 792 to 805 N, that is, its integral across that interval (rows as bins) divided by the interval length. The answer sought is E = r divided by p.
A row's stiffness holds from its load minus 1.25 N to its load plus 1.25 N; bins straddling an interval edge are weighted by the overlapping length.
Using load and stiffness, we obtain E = 91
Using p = 0.02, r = 1.49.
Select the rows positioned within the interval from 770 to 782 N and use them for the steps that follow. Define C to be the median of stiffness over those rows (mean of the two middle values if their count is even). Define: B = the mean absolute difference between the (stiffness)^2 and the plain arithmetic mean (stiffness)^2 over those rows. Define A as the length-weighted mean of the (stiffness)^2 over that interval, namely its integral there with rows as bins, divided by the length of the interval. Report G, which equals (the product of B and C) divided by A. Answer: 0.058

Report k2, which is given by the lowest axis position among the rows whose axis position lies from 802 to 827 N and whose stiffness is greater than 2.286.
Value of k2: 808.5 N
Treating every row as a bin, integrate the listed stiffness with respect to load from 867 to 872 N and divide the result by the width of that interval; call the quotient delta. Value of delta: 2.37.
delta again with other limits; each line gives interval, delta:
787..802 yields 2.22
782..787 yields 2.29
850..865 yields 2.30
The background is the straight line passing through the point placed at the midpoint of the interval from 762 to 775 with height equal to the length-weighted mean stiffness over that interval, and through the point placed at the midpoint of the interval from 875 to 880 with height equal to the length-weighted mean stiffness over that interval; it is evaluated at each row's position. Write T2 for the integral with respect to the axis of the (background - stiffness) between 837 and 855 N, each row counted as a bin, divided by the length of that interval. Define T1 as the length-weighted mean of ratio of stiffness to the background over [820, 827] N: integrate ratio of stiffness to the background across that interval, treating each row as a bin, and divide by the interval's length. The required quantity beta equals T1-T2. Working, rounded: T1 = 1.01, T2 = 0.07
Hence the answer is 0.93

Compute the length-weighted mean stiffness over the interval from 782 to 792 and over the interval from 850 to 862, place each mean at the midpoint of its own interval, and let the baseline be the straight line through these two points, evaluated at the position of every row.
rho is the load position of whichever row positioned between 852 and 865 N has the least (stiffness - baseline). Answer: 856.0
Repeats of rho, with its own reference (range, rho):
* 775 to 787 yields 786.0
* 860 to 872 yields 863.5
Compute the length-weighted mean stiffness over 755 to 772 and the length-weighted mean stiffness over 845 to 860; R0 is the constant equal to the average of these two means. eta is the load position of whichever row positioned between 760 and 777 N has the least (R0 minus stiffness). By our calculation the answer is 776.0 N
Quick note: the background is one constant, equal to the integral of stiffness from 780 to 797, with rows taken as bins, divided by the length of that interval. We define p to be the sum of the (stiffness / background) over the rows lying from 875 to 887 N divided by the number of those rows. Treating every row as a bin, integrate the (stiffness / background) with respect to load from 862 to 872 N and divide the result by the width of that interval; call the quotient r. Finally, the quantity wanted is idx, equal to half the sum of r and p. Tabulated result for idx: 1.03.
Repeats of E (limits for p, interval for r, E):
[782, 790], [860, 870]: -79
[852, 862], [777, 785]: 69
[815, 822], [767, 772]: 127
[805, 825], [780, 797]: 36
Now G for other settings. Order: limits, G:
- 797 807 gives 0.024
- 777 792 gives 0.073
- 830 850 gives 0.059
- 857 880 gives 0.060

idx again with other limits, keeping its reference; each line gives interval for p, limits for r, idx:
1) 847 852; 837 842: 0.98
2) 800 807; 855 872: 1.00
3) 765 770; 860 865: 1.02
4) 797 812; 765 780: 1.00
